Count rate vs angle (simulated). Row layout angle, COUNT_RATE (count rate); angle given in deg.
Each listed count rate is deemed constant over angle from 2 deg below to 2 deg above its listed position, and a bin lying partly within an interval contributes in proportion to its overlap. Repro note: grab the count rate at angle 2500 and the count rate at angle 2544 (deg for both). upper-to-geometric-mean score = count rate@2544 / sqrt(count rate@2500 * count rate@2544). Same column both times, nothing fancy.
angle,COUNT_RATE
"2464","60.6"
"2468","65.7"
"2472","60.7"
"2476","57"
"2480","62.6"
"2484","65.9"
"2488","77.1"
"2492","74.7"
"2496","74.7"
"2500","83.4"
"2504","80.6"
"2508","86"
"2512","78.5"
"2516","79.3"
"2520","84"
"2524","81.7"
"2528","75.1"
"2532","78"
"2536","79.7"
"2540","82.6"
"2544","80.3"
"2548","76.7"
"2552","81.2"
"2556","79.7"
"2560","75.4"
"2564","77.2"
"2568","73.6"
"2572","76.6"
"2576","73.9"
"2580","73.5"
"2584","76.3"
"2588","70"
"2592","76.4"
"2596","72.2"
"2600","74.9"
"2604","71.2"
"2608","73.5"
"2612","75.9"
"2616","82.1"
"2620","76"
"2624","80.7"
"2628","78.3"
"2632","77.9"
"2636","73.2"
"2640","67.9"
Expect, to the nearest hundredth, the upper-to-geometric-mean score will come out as 0.98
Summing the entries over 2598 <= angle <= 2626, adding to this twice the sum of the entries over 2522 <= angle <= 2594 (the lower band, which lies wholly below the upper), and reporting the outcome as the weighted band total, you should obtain 3310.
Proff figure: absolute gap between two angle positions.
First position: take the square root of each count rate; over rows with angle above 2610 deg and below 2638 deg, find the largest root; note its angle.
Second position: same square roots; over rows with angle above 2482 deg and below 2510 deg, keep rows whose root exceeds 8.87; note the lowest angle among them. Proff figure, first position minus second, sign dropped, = 116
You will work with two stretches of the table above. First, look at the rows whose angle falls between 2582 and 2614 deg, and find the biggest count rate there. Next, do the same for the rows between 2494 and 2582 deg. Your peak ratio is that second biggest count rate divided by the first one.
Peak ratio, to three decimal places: 1.126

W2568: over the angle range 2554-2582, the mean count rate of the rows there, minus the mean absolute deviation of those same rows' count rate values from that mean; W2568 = 73.9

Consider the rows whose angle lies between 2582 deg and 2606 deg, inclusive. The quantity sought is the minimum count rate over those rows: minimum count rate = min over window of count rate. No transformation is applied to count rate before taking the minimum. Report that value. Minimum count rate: 70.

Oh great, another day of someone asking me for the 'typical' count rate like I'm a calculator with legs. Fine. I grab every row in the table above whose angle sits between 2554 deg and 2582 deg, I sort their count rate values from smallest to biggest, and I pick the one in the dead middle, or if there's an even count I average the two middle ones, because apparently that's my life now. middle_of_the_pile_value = 75.4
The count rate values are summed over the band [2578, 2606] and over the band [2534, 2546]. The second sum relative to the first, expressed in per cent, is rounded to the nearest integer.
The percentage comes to 47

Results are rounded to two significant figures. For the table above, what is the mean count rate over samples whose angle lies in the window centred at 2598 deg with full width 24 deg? 73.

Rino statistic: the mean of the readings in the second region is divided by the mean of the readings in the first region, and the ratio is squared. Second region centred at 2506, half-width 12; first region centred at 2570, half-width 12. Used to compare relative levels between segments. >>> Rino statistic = 1.15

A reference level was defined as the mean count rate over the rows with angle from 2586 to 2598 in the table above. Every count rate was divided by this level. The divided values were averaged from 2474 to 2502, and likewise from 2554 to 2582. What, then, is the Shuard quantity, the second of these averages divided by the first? 1.07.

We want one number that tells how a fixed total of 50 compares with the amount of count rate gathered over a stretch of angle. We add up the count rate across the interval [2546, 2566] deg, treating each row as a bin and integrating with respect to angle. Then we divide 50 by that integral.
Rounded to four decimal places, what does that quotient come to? 0.0320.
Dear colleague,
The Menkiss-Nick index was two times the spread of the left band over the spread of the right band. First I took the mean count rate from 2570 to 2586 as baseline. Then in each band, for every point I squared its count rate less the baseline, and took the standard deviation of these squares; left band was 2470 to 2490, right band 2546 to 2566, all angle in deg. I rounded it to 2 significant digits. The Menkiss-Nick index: 15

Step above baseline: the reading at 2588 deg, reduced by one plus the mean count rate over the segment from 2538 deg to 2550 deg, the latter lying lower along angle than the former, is -11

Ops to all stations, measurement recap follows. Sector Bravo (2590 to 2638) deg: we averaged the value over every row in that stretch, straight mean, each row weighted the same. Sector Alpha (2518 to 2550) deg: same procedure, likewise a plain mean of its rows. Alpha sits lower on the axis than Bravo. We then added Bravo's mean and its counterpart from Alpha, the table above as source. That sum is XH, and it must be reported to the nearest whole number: 156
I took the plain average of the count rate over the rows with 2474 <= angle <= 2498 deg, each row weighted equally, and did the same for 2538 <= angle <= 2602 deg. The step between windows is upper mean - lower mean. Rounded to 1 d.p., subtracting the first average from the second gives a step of 7.6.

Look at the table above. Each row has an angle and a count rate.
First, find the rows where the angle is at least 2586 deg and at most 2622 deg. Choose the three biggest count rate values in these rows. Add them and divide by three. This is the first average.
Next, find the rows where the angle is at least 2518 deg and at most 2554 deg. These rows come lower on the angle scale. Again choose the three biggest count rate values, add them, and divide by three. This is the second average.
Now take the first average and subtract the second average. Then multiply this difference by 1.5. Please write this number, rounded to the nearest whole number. -7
